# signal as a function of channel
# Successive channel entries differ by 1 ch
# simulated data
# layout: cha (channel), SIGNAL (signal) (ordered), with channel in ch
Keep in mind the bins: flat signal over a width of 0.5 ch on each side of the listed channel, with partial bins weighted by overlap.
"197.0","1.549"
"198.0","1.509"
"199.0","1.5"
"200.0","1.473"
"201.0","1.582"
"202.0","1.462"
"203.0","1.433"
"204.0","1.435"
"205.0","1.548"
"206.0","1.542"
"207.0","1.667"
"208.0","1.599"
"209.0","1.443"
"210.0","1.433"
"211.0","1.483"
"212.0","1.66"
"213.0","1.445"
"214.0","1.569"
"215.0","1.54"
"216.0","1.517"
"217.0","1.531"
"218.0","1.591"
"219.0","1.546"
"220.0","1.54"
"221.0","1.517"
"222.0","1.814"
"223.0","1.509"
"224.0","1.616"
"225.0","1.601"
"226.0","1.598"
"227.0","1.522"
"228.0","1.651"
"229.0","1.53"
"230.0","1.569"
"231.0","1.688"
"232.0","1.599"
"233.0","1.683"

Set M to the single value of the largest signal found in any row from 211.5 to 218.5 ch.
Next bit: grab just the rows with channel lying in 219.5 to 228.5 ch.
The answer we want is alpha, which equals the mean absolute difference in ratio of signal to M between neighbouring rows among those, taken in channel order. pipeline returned 0.072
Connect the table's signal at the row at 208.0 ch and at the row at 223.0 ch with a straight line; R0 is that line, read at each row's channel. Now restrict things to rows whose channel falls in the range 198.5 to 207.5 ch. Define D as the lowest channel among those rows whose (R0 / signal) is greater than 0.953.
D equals 199.0 ch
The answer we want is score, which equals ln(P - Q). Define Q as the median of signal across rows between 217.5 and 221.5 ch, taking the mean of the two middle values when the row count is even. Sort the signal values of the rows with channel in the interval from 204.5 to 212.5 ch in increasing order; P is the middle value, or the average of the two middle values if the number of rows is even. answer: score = -6.2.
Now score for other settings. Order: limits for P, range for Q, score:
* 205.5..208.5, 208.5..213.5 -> -1.9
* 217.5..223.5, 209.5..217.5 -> -4.0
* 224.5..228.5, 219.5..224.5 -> -2.8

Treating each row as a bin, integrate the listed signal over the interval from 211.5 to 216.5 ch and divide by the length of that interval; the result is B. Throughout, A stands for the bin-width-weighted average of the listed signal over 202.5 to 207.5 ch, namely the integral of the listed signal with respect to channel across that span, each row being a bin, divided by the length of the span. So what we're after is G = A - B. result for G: -0.02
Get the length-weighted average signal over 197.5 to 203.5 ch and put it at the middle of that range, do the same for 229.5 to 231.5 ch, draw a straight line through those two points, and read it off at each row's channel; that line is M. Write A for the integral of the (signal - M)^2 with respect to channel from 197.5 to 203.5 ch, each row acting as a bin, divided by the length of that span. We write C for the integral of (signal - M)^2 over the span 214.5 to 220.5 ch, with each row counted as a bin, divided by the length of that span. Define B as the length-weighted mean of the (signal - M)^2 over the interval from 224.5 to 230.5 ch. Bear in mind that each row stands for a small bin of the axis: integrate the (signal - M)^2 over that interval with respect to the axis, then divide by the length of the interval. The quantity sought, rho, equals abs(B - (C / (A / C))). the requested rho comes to 0.003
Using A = 0.0025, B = 0.0035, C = 0.001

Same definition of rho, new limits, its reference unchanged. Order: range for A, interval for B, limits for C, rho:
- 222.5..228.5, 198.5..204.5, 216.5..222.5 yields 0.031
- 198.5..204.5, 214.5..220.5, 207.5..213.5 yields 0.021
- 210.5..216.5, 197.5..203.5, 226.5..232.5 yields 0.001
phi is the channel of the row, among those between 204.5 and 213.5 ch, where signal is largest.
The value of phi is 207.0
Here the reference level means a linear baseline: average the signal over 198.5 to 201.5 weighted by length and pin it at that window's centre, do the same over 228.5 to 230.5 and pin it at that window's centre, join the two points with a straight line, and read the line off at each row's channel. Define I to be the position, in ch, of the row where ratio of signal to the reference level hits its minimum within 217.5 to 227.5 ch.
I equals 223.0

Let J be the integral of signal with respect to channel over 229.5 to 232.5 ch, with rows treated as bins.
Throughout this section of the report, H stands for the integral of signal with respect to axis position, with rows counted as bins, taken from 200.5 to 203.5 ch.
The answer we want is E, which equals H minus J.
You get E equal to -0.4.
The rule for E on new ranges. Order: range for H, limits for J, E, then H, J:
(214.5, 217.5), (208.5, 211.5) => 0.2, 4.6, 4.4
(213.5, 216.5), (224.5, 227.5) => -0.1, 4.6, 4.7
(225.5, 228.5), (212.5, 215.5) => 0.2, 4.8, 4.6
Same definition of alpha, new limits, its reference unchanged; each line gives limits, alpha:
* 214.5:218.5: 0.019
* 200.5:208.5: 0.040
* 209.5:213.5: 0.089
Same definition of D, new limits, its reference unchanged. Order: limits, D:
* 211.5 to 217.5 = 213.0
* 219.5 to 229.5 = 220.0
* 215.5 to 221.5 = 216.0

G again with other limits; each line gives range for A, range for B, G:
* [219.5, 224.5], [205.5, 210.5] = 0.06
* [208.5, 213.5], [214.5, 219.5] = -0.05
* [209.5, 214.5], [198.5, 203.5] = 0.03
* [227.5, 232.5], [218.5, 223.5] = 0.02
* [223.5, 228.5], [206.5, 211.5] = 0.07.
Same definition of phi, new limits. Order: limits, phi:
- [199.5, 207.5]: 207.0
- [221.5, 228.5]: 222.0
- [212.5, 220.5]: 218.0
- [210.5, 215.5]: 212.0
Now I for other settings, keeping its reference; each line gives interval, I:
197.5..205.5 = 203.0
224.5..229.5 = 227.0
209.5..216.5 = 210.0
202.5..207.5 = 203.0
